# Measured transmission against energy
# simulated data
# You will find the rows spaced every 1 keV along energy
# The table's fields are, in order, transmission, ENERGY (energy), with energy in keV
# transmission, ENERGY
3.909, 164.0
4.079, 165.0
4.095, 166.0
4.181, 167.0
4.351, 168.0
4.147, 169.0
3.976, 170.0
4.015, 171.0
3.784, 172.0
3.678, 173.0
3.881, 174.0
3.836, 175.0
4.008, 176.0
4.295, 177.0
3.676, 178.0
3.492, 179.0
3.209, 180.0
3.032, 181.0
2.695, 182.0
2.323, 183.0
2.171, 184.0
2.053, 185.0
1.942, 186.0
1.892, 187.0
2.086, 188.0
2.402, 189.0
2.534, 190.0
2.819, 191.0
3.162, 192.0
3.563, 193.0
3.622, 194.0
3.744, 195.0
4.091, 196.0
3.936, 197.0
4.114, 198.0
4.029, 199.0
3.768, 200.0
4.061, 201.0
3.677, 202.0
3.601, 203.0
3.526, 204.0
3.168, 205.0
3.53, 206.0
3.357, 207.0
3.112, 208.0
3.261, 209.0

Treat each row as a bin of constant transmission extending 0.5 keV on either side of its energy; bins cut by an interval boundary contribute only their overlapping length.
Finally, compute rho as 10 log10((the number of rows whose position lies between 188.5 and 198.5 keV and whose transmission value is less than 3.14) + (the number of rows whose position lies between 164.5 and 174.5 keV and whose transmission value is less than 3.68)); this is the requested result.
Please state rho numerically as 6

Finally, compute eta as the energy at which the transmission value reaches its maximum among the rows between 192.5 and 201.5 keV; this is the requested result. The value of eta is 198.0 keV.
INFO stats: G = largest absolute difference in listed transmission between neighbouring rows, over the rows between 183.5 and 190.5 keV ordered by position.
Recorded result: 0.32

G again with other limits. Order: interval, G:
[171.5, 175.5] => 0.20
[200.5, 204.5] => 0.38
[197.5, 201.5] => 0.29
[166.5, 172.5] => 0.23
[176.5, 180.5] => 0.62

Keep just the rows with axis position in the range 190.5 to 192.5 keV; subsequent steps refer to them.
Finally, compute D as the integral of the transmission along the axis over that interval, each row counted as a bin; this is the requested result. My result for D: 6.0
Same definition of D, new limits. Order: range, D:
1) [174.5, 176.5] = 7.8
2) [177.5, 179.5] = 7.2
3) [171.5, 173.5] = 7.5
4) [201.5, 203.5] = 7.3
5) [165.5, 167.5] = 8.3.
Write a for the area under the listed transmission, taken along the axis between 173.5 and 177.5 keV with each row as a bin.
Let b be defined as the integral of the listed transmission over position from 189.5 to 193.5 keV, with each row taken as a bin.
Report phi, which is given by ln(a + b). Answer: 3.34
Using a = 16.0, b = 12.1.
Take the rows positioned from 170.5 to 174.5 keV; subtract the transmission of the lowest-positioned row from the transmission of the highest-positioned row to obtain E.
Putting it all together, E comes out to -0.1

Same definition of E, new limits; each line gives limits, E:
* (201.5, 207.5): -0.3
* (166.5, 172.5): -0.4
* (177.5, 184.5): -1.5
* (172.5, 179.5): -0.2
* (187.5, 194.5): 1.5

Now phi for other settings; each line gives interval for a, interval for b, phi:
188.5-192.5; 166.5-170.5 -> 3.32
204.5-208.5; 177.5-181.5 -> 3.28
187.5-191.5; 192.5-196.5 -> 3.21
